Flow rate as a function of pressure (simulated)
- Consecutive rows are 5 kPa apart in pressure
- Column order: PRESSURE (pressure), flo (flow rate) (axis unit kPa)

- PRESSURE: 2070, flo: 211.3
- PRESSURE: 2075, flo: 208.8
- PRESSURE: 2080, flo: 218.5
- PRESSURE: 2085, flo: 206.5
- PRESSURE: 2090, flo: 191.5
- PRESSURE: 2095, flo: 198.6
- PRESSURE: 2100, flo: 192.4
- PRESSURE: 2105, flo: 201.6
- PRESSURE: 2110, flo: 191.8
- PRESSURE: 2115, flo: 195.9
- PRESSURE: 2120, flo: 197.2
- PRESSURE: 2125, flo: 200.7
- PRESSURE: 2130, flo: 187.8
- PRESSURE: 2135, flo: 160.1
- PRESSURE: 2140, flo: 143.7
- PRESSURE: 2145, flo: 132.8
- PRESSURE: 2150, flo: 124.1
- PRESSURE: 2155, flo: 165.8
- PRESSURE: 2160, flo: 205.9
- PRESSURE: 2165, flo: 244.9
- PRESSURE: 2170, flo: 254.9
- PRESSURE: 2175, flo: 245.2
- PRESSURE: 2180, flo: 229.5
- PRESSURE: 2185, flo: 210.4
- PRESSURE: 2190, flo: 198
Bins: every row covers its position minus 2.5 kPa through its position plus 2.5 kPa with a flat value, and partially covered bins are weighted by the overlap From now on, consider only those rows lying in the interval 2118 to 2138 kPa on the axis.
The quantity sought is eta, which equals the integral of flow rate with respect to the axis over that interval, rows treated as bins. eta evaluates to 3702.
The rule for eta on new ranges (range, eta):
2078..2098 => 4062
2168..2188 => 4672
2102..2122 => 3930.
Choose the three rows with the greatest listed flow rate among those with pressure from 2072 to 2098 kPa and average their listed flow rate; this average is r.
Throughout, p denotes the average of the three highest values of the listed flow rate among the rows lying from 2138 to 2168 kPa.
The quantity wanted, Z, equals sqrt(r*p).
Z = 208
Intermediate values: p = 206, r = 211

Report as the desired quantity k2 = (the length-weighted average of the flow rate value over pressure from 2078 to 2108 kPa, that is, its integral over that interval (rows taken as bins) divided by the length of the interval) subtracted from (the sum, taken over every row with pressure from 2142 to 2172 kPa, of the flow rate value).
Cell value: 927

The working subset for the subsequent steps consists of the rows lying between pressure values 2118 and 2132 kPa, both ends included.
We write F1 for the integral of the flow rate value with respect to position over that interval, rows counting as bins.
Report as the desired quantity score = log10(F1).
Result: 3.44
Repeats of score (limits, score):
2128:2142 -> 3.36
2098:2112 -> 3.44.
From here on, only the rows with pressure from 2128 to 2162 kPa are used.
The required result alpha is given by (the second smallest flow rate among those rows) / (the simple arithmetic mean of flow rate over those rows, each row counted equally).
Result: 0.830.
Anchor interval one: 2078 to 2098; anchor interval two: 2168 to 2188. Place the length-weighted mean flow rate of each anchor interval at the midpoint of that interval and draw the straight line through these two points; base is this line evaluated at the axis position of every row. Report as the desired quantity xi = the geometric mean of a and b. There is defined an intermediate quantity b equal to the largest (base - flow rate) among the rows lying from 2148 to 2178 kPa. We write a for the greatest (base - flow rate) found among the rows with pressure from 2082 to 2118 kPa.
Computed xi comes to 43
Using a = 19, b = 100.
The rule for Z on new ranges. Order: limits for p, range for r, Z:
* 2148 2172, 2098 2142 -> 217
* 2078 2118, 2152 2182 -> 228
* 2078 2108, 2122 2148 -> 195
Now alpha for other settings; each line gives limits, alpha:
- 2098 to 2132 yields 0.982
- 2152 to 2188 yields 0.926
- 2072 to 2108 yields 0.950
